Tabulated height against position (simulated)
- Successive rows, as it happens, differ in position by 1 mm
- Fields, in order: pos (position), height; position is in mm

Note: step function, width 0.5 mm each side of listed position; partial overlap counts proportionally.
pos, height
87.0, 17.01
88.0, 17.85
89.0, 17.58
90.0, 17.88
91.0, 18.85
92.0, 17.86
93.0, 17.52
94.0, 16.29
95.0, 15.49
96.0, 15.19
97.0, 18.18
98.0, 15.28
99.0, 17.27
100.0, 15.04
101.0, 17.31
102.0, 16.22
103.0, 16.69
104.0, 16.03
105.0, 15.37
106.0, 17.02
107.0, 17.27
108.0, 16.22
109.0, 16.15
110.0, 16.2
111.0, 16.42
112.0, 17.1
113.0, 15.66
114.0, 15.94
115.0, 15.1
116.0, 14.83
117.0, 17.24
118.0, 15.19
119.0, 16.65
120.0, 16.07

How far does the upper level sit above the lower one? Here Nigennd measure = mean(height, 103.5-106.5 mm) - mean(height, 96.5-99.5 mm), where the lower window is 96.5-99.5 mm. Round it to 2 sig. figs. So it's -0.77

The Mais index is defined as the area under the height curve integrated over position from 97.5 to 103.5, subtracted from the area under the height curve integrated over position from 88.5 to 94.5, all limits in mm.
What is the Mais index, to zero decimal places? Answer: 8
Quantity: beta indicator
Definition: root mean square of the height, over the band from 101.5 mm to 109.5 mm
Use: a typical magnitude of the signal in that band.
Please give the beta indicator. 16.4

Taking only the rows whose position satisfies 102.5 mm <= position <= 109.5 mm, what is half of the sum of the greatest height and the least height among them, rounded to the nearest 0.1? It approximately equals 16.3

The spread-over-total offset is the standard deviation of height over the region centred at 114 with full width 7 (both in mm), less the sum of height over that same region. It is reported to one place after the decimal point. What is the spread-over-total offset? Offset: -111.4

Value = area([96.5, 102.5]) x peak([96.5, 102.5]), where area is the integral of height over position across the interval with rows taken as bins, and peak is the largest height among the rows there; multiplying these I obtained 1805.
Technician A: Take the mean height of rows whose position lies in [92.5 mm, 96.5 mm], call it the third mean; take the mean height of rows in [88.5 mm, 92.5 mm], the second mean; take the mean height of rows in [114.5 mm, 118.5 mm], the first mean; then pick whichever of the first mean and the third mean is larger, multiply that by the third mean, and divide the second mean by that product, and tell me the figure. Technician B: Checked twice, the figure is 0.069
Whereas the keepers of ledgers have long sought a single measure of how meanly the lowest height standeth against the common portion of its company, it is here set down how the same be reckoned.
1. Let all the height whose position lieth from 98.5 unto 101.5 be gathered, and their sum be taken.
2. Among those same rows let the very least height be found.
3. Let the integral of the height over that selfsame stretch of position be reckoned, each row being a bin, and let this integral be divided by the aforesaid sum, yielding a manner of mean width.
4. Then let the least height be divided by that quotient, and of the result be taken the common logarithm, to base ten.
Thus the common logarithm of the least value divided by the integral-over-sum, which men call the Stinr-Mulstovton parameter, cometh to 1.18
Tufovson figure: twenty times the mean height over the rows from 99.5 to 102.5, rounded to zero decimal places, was 324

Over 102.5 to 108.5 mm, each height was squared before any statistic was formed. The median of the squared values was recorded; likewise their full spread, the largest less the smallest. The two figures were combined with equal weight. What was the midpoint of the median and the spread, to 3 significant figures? 166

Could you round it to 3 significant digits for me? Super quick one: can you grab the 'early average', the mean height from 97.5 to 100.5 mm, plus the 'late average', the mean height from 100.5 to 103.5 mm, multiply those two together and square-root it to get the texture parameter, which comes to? 16.3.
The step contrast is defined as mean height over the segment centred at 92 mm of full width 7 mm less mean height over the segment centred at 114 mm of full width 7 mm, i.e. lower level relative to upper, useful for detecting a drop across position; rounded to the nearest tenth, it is 1.3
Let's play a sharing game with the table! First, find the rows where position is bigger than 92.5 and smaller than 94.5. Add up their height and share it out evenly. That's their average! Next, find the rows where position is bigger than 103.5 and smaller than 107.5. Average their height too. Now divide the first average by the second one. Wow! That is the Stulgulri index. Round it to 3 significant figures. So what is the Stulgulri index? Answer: 1.03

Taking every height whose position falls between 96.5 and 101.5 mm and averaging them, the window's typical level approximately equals 16.6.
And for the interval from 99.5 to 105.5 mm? 16.1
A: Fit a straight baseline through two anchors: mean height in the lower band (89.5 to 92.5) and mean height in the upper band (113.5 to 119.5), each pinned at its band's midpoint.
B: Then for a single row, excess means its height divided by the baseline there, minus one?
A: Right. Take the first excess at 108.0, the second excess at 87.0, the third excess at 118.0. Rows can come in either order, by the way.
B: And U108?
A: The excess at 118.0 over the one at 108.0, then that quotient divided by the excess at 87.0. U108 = -16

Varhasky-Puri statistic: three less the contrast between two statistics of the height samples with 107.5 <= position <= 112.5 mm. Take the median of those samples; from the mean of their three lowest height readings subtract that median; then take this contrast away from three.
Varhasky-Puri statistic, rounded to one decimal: 3.0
